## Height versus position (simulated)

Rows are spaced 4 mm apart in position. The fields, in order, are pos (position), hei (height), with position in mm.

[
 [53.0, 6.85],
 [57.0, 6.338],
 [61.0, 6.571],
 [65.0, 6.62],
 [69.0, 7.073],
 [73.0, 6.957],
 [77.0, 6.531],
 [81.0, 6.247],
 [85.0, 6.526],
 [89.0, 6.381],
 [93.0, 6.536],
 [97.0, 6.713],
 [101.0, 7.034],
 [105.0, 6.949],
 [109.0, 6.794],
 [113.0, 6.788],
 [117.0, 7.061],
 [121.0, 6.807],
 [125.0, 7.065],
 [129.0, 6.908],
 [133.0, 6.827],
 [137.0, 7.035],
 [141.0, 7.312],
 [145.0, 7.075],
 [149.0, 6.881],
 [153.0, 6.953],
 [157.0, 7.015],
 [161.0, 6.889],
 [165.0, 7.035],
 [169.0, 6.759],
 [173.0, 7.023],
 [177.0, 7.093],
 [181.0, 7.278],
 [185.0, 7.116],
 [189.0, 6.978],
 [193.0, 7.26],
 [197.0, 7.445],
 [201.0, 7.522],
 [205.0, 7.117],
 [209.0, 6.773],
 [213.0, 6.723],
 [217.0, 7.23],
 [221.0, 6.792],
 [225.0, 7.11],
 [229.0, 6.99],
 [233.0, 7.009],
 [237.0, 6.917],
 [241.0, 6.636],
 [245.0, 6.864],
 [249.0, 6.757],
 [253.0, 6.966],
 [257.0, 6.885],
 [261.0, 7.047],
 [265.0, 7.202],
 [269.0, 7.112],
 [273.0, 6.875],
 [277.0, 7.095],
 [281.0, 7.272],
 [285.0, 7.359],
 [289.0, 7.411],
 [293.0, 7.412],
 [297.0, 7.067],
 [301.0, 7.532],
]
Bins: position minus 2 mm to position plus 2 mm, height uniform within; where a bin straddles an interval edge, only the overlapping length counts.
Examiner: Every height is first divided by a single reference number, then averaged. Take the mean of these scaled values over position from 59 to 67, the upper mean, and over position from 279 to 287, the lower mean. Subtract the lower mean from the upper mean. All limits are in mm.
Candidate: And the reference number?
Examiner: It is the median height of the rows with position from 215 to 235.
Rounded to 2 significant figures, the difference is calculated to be -0.10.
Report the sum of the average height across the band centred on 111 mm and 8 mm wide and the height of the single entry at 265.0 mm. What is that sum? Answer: 14.0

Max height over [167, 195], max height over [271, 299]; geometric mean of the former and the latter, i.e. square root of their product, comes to 7.34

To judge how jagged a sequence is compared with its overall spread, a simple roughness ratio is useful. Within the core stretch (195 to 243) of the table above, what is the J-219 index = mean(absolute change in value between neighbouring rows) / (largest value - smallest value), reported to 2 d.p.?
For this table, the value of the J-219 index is 0.27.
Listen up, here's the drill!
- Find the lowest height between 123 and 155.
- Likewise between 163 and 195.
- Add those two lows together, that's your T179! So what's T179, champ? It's 13.59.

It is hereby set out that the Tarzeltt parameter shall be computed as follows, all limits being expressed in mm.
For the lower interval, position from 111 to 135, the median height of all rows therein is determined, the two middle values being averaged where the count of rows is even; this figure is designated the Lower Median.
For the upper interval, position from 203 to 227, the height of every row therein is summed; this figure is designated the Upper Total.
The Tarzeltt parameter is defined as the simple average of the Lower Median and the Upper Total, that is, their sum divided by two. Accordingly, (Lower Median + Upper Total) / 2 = 24.3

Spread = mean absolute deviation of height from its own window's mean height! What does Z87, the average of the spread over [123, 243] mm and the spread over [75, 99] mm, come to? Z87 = 0.136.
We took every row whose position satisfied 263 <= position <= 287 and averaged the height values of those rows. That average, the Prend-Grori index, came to 7.15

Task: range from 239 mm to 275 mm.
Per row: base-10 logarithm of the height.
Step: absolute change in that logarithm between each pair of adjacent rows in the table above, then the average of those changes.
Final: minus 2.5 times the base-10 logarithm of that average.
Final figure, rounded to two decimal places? 5.01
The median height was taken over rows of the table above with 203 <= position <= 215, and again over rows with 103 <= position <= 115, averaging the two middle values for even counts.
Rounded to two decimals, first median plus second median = 13.57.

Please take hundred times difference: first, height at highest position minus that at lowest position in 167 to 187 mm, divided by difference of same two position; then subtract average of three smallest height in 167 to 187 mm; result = -694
